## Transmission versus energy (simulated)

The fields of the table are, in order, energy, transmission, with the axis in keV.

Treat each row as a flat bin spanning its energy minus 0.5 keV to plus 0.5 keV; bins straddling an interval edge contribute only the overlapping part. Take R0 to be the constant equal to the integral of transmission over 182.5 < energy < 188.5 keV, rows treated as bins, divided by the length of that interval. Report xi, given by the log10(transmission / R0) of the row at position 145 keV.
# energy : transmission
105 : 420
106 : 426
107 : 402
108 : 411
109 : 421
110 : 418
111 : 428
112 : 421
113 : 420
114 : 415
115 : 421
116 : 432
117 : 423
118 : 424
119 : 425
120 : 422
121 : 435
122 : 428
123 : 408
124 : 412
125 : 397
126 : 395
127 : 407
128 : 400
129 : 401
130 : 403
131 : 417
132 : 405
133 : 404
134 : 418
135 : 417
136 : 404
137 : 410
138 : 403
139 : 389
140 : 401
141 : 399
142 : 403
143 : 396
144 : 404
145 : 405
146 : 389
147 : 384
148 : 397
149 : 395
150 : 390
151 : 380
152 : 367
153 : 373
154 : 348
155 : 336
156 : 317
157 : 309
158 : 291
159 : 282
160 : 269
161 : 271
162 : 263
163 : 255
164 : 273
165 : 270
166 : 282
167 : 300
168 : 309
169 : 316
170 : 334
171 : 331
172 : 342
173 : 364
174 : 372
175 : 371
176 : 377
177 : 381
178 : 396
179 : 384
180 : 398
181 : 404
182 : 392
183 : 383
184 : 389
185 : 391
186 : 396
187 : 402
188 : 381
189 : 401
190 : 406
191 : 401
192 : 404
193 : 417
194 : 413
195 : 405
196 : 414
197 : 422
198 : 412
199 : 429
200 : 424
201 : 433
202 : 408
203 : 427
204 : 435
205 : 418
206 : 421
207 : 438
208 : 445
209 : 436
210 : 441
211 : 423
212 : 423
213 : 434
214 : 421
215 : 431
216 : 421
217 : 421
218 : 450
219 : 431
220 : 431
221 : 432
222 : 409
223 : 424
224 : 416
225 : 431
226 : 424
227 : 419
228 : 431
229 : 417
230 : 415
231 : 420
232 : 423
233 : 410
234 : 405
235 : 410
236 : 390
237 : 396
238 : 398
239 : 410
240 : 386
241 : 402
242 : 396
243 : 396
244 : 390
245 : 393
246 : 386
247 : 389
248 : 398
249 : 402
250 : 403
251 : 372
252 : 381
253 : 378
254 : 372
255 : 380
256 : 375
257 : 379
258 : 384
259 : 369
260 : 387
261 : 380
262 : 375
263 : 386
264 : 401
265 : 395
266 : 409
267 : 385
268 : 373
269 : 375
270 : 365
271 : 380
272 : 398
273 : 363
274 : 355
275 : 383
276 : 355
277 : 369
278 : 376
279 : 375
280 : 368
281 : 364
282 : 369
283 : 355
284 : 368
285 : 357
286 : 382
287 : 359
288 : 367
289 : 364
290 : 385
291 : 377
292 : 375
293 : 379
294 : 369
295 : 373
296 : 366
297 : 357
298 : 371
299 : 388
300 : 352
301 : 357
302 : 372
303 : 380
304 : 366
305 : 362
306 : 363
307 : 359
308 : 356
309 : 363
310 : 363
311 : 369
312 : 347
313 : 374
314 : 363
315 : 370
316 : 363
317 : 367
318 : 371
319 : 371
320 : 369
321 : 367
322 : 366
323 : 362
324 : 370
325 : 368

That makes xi 0.016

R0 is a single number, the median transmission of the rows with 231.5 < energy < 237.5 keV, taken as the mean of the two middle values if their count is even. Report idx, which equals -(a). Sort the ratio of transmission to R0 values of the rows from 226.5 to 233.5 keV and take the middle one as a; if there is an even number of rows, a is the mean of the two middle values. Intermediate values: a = 1.03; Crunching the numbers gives -1.03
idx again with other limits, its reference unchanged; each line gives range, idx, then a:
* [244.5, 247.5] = -0.95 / 0.95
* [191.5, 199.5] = -1.01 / 1.01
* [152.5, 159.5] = -0.78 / 0.78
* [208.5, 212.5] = -1.05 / 1.05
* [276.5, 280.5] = -0.91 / 0.91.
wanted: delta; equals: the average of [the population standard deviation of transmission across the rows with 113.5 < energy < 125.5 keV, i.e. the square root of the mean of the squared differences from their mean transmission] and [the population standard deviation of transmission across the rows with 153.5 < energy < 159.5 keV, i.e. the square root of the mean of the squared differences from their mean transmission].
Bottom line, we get 17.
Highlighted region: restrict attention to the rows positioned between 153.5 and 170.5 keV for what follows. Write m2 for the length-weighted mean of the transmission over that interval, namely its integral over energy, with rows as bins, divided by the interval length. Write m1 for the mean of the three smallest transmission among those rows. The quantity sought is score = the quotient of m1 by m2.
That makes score 0.887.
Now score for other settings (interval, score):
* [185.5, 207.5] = 0.949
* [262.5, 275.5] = 0.945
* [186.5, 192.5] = 0.988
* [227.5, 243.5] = 0.961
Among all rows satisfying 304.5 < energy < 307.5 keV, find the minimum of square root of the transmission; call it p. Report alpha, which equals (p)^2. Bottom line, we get 359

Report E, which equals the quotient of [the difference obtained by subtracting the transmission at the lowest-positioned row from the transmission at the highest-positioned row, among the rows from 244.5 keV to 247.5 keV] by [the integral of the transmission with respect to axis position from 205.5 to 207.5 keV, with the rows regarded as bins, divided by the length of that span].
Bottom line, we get -0.01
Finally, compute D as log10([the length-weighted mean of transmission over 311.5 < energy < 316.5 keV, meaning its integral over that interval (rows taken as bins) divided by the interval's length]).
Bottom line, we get 2.56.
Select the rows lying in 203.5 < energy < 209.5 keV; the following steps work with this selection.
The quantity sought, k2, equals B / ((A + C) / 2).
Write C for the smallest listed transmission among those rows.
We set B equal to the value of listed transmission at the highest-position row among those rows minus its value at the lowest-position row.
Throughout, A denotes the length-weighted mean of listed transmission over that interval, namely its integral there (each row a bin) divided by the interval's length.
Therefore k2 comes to 0.00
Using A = 432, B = 1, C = 418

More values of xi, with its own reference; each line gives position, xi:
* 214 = 0.033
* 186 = 0.006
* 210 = 0.053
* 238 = 0.008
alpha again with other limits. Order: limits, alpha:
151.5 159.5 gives 282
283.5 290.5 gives 357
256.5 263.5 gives 369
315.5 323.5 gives 362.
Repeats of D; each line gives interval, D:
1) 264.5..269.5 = 2.59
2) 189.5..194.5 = 2.61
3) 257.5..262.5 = 2.58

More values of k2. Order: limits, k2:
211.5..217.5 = 0.00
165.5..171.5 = 0.16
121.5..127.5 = -0.05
